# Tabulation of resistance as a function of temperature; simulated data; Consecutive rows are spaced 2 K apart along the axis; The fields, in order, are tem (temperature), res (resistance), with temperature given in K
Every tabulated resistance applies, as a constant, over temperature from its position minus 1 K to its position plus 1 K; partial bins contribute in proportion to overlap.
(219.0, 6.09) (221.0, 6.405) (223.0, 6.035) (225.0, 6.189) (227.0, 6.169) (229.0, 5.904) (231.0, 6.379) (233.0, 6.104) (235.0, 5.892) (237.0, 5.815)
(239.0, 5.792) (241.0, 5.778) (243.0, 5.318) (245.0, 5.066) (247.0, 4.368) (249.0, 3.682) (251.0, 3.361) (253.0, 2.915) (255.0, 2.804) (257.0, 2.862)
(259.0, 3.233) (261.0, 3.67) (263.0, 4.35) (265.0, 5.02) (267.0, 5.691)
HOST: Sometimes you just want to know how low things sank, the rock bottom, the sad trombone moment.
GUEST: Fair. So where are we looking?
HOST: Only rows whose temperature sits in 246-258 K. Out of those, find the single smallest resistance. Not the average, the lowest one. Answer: 2.804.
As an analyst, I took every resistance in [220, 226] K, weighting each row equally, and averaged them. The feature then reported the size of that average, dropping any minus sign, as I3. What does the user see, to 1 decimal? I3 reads 6.2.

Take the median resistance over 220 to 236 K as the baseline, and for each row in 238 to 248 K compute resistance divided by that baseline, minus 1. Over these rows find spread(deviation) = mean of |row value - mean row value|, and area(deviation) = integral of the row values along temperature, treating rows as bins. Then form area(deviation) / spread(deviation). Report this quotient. -20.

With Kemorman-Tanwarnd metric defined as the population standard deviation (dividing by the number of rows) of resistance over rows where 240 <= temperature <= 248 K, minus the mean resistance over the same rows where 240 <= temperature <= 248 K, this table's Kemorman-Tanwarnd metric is -4.6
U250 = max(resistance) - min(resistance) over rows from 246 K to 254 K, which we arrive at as 1.5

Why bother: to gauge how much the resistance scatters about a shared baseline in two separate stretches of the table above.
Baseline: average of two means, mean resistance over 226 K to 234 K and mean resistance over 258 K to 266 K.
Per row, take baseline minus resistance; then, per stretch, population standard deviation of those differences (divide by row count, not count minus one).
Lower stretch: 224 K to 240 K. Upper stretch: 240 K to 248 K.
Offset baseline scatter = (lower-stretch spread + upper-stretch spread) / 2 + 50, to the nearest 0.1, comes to 50.4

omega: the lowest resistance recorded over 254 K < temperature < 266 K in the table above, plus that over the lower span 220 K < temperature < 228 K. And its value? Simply 8.8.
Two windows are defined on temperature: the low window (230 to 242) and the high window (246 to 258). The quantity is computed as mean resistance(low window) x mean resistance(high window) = 20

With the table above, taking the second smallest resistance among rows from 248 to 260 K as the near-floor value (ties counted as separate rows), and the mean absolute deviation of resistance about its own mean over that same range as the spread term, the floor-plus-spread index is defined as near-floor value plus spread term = 3.1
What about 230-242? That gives 6.0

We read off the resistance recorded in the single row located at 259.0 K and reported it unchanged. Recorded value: 3.233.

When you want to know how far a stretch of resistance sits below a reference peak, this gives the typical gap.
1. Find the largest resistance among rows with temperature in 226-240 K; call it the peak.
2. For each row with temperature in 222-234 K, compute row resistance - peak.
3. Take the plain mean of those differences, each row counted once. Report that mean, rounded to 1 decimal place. -0.2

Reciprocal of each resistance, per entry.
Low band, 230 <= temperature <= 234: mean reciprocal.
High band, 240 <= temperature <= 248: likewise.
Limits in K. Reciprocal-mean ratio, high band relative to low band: 1.23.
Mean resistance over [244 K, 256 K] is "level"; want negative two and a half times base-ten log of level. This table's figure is -1.42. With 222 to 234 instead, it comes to -1.97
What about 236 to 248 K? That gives -1.82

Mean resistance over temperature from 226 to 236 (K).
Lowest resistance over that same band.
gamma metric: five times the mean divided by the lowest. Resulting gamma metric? 5.17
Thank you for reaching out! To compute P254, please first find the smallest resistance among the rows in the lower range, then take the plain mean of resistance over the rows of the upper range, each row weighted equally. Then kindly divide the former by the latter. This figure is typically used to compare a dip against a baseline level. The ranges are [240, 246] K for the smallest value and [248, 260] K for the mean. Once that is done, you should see 1.6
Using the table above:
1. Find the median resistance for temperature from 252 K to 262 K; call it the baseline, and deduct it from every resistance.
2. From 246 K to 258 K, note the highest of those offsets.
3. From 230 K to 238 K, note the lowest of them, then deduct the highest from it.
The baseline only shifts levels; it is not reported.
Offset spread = 1.4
